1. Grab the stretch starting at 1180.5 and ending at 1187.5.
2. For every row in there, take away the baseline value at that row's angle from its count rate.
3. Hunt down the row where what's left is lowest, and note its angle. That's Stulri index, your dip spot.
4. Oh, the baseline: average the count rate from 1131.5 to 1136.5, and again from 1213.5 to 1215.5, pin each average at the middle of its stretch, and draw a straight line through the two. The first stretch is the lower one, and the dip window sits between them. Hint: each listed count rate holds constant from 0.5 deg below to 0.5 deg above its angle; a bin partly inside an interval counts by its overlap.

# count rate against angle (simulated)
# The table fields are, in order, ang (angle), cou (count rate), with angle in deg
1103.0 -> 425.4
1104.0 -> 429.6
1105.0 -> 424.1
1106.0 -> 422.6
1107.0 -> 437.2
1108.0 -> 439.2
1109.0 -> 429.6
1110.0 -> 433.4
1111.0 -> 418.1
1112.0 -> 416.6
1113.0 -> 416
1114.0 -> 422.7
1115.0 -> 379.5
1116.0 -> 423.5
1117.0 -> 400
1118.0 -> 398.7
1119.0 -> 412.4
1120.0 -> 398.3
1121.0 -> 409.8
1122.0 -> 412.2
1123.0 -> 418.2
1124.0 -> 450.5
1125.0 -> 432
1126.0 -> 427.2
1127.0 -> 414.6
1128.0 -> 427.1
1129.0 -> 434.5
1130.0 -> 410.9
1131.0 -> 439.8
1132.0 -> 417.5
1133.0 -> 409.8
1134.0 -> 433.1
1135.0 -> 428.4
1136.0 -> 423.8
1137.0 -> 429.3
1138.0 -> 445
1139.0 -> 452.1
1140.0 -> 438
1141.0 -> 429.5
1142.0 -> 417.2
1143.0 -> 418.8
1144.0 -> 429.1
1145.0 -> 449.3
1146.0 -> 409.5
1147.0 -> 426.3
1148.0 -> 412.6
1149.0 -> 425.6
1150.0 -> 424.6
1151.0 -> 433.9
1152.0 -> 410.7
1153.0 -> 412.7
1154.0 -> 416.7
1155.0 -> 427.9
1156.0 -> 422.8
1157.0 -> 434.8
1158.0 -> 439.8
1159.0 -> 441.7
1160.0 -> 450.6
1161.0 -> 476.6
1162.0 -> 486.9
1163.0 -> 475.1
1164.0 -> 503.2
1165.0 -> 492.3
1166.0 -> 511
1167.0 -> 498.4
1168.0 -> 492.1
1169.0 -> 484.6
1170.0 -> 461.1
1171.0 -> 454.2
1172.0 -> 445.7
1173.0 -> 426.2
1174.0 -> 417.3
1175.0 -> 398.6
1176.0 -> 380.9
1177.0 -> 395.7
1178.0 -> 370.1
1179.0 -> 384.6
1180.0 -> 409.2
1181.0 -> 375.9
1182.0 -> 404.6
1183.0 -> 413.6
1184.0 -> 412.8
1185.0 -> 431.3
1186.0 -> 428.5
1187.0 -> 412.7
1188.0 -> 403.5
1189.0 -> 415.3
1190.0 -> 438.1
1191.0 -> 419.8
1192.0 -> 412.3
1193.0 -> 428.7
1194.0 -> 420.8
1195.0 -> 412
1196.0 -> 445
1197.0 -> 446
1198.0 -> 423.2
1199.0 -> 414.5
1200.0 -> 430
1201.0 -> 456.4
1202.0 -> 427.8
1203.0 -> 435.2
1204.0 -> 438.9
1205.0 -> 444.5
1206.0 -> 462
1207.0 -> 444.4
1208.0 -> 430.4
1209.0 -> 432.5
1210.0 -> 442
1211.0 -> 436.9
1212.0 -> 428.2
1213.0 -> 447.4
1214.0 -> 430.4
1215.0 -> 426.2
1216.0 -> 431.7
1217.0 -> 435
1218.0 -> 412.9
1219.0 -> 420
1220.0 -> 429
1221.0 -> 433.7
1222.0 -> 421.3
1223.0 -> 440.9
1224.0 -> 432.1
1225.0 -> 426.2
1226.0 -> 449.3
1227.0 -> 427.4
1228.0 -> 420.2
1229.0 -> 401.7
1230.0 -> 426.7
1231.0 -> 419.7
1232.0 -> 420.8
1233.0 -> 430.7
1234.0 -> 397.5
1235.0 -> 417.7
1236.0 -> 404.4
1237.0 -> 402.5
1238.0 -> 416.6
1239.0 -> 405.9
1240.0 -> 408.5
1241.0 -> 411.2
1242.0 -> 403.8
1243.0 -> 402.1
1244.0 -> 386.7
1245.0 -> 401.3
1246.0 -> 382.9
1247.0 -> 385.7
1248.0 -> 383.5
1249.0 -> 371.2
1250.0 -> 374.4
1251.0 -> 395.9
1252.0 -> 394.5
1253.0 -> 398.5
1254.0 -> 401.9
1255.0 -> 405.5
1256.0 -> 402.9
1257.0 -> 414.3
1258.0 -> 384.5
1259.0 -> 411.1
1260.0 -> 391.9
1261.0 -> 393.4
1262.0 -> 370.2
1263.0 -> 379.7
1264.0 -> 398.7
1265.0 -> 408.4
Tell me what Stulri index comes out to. 1181.0 deg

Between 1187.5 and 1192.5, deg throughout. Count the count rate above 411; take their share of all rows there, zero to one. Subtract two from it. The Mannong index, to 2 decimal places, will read -1.20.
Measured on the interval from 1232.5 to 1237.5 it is -1.60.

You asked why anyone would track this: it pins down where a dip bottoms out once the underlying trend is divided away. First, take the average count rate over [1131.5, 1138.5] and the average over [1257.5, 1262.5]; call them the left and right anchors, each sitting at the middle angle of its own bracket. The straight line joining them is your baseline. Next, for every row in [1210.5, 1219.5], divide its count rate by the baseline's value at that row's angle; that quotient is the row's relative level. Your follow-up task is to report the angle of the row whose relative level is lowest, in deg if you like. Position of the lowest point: 1218.0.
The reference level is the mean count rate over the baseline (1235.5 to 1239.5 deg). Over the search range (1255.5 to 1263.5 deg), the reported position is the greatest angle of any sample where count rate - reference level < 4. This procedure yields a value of 1263.0 deg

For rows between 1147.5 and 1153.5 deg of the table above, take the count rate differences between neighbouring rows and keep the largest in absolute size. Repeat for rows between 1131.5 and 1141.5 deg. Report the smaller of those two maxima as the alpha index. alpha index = 23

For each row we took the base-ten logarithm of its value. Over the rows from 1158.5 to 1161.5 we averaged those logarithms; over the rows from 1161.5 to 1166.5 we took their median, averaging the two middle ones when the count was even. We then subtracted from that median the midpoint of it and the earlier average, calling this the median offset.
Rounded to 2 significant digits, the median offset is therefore 0.017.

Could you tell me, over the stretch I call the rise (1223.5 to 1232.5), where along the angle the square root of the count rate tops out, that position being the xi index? 1226.0 deg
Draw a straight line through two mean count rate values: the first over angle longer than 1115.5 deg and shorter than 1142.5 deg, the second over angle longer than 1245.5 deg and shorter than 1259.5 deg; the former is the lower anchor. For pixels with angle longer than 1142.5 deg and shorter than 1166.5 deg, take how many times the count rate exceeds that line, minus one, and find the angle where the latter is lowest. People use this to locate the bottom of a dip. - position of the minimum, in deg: 1146.0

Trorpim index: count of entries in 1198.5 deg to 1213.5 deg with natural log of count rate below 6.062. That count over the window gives 3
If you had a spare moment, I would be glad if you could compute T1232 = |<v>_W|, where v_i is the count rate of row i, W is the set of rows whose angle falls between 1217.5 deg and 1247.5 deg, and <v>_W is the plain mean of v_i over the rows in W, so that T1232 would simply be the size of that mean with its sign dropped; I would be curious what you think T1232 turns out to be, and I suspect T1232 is 415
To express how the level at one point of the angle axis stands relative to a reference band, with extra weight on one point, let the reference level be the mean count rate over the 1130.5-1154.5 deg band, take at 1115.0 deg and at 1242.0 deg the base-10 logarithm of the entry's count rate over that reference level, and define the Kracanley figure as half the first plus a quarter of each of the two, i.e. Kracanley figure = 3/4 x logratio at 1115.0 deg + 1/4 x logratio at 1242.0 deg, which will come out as -0.044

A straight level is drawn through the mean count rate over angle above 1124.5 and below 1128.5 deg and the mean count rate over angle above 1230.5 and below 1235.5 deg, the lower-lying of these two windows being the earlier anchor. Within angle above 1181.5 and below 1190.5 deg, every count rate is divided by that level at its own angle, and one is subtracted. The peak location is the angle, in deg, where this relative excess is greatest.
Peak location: 1190.0 deg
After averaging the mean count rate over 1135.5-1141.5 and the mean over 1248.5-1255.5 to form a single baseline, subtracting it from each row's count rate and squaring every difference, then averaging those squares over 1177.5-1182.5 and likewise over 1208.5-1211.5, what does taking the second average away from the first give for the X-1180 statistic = 320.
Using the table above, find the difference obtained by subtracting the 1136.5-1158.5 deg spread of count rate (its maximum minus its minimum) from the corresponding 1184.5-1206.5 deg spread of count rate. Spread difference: 16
